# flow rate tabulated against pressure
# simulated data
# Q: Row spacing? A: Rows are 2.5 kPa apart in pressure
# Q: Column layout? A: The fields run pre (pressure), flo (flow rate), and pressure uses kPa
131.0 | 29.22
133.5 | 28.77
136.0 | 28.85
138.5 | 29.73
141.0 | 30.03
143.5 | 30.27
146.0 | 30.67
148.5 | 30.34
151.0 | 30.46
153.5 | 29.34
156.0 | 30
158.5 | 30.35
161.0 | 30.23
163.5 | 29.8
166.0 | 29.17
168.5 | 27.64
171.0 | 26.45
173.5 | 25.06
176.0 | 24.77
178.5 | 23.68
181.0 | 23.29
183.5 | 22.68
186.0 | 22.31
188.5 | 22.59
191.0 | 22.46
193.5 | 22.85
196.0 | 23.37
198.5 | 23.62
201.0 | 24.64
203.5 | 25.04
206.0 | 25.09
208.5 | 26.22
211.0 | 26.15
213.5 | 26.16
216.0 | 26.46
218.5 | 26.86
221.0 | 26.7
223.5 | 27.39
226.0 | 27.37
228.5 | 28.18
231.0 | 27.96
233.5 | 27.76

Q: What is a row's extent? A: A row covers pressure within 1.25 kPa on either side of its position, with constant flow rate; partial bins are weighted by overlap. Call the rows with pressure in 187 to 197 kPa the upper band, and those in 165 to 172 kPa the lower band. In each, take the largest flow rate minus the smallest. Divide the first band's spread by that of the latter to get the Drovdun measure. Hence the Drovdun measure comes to 0.3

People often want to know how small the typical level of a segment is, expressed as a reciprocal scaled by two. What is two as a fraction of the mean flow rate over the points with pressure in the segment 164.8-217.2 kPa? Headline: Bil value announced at 0.081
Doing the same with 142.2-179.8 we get 0.070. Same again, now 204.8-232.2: 0.075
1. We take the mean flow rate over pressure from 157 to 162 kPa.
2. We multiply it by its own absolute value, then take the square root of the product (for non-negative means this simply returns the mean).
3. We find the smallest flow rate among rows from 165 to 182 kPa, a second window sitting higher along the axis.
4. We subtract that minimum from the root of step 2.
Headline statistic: 7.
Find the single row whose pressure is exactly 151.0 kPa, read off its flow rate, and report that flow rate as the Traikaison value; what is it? 30.46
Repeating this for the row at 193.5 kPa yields 22.85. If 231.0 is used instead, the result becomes 27.96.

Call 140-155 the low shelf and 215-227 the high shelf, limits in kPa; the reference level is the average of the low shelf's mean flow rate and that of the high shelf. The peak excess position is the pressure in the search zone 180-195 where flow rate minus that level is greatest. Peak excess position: 181.0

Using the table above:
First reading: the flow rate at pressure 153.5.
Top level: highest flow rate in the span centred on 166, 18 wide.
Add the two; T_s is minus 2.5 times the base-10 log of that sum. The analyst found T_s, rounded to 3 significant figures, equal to -4.44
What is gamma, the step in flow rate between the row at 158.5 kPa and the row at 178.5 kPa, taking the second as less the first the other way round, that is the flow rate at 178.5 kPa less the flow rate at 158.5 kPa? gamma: -6.7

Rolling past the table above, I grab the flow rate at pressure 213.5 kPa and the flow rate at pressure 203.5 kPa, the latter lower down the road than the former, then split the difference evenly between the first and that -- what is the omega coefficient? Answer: 25.6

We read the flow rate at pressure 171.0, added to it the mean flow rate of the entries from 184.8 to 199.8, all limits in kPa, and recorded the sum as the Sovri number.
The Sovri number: 49.3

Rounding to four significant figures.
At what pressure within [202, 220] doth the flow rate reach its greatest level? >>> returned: 218.5 kPa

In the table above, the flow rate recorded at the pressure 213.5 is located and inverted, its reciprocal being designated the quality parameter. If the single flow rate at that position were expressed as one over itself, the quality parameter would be 0.0382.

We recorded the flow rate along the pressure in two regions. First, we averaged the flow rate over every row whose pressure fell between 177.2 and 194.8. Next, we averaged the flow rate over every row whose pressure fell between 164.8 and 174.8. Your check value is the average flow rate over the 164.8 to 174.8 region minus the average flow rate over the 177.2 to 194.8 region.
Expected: 4.2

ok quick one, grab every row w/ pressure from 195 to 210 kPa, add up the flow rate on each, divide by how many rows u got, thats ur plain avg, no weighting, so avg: 25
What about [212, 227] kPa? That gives 27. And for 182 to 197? 23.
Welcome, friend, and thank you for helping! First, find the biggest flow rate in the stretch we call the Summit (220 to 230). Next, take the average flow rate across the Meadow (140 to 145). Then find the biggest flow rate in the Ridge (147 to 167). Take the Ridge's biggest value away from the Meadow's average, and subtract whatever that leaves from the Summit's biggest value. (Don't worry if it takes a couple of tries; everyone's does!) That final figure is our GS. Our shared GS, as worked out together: 28.5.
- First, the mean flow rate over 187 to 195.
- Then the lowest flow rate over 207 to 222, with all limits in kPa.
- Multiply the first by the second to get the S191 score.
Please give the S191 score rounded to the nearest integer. 592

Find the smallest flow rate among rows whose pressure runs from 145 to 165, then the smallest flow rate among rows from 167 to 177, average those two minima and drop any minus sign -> 27.1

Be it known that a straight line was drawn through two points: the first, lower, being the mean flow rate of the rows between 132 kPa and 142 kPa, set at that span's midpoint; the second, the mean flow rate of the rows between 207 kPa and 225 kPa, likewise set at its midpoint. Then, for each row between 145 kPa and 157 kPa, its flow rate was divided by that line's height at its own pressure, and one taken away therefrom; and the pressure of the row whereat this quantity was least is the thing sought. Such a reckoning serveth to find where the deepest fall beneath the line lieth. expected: 153.5 kPa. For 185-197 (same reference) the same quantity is 186.0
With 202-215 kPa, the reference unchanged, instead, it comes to 203.5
